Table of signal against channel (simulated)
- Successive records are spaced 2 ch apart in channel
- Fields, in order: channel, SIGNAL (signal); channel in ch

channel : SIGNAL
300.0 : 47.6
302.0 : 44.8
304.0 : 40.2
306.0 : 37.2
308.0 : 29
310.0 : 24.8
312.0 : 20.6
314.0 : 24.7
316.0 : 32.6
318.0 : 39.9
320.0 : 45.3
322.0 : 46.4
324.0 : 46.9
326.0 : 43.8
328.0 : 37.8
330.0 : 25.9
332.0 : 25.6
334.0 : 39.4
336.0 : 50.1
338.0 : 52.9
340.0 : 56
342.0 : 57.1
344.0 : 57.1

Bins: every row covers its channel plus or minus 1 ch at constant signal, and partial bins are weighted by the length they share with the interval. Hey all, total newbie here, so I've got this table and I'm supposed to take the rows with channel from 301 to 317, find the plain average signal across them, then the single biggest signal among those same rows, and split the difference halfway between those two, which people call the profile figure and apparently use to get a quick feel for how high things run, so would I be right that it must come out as 38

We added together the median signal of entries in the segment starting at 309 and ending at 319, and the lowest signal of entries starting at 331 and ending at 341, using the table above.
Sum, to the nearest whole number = 50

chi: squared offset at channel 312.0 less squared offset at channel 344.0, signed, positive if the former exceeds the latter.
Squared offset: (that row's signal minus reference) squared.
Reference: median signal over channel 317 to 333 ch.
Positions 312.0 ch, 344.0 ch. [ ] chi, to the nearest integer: 219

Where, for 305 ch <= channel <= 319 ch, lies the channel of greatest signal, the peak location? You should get 318.0 ch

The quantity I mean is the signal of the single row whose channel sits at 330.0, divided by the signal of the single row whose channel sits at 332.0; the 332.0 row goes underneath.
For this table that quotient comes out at 1.01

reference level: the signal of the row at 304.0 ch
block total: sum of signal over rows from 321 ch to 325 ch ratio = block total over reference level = 2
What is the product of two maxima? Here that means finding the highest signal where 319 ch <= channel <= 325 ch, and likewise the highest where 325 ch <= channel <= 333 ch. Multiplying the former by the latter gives 2054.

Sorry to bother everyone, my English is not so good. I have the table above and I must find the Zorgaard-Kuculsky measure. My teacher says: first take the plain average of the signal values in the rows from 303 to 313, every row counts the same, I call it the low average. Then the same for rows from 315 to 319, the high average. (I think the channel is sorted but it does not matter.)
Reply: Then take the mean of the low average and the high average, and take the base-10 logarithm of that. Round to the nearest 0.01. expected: 1.52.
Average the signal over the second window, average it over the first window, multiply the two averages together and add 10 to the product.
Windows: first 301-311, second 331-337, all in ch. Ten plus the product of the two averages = 1361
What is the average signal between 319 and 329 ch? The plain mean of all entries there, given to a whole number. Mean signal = 44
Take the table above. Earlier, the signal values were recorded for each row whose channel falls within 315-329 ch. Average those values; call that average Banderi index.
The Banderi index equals 42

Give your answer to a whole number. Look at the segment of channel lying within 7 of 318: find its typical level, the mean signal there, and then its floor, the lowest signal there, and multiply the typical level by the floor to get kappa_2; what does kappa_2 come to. 755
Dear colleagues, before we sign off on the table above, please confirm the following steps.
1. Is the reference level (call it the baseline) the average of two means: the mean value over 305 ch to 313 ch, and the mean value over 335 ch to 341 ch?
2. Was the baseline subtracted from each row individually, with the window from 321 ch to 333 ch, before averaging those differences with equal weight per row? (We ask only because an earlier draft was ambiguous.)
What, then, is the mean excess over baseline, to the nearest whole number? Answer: -3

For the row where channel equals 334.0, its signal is 39.4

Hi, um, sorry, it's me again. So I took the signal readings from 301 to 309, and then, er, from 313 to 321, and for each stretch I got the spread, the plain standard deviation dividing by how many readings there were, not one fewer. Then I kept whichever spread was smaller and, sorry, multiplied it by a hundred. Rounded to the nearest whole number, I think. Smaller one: 576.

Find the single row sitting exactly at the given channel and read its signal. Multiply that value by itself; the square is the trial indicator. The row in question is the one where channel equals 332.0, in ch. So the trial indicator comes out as 655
